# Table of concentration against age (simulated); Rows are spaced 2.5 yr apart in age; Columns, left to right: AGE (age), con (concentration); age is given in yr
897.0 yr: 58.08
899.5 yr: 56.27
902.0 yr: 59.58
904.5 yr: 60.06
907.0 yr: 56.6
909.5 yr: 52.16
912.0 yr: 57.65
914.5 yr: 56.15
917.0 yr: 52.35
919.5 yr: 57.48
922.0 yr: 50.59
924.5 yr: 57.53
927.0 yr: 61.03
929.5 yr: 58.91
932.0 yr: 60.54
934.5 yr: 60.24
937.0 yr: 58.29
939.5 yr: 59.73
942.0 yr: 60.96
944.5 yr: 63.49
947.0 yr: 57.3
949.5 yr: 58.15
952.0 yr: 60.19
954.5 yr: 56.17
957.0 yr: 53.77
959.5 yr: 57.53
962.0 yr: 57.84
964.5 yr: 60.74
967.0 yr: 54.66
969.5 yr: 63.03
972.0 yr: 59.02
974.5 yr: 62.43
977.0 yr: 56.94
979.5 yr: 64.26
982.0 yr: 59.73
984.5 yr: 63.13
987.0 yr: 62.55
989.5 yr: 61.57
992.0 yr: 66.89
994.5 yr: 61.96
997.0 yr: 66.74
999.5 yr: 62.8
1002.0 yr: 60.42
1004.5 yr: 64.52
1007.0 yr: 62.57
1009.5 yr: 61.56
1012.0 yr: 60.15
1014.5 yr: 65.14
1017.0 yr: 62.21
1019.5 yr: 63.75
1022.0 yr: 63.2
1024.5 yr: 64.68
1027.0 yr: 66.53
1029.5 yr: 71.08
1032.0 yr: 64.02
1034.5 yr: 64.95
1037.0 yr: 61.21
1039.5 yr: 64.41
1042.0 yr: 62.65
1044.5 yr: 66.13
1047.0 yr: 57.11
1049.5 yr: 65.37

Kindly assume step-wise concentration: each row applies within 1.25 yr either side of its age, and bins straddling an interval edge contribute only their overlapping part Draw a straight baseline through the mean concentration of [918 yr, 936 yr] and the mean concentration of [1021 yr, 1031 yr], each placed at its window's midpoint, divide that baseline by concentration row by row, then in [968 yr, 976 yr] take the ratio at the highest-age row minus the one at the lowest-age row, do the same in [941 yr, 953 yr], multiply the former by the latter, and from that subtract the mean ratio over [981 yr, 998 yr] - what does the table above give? -1.00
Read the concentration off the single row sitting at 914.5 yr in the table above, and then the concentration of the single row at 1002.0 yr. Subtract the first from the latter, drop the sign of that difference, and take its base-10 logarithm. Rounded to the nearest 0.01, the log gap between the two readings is 0.63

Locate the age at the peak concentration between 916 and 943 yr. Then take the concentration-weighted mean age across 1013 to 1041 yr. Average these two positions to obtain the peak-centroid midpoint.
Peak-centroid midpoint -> 977.0 yr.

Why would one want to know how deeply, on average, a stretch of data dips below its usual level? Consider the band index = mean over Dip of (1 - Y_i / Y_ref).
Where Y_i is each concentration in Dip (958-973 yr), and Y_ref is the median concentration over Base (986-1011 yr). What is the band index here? 0.06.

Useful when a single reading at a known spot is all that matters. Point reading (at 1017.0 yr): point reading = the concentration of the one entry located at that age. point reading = 62.21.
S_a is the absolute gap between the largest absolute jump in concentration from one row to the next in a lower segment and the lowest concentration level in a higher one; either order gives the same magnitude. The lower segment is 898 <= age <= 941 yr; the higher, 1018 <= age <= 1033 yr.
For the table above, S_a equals 56.3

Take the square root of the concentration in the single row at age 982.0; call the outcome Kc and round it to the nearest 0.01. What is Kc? 7.73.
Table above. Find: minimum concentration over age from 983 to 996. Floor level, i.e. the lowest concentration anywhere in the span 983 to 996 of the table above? 61.57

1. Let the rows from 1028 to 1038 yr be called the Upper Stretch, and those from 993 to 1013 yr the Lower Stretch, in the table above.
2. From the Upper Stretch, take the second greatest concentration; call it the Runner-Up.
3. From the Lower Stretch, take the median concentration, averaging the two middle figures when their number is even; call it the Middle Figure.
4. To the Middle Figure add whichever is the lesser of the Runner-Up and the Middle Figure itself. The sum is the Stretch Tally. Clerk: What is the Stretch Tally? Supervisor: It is 125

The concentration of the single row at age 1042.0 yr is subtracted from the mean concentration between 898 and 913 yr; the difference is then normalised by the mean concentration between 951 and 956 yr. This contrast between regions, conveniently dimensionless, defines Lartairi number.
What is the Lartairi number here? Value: -0.10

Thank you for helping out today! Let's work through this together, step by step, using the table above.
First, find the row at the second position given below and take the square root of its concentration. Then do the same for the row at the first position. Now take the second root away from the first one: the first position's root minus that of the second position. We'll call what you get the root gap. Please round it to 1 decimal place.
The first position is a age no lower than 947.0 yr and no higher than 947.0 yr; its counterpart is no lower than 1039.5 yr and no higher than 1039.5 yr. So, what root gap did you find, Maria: -0.5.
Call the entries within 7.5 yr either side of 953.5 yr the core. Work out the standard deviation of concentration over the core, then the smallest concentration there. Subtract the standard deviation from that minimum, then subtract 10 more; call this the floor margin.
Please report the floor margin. 42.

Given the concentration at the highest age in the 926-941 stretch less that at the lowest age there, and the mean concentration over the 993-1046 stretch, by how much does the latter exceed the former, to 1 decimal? 65.1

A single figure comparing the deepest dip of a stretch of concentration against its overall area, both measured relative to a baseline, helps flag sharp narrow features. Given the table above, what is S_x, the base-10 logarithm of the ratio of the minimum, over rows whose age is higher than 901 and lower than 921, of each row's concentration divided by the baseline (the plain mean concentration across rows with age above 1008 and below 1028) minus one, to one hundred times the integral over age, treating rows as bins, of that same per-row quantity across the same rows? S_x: -3.09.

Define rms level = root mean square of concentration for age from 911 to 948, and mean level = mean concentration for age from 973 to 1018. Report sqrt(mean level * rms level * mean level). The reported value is 477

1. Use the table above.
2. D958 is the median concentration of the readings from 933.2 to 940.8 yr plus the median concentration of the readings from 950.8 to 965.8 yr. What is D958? 117.4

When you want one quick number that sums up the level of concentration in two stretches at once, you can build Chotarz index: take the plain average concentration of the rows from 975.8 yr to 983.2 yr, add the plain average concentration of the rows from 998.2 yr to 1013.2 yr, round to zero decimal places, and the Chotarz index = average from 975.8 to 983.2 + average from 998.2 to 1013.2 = 122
